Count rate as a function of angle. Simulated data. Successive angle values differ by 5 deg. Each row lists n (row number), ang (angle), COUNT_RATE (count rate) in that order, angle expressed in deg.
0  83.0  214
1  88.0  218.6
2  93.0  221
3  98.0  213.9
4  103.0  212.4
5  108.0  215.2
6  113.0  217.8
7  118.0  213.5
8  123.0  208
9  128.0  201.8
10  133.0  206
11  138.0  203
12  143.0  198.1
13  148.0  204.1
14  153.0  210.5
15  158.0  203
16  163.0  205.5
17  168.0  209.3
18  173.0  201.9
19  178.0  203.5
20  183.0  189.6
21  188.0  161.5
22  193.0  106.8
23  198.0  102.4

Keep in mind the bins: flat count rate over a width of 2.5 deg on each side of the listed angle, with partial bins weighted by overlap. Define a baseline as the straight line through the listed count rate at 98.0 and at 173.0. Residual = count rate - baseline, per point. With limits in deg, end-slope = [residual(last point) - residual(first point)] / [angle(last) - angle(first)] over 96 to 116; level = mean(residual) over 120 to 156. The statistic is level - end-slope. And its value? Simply -3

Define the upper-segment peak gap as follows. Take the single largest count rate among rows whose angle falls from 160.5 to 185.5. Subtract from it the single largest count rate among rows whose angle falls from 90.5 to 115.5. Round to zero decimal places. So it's -12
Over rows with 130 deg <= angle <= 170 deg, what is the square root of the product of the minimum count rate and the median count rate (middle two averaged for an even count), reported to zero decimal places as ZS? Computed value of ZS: 201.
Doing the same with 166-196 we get 145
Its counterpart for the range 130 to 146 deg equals 201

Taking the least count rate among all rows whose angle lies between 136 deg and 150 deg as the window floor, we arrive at 198.1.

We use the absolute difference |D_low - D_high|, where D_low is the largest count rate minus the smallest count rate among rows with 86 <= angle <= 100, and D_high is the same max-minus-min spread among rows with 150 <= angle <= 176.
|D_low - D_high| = 1.5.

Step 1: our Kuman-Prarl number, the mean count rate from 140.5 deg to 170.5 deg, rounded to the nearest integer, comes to 205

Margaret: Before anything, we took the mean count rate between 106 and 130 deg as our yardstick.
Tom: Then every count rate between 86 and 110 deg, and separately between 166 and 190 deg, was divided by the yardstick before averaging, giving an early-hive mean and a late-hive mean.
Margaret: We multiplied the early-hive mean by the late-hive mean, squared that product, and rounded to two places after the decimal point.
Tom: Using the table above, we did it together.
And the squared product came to 0.88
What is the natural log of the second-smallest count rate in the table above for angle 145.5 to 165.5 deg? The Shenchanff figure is 5.32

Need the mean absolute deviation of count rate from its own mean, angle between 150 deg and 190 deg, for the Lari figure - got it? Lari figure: 11.3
